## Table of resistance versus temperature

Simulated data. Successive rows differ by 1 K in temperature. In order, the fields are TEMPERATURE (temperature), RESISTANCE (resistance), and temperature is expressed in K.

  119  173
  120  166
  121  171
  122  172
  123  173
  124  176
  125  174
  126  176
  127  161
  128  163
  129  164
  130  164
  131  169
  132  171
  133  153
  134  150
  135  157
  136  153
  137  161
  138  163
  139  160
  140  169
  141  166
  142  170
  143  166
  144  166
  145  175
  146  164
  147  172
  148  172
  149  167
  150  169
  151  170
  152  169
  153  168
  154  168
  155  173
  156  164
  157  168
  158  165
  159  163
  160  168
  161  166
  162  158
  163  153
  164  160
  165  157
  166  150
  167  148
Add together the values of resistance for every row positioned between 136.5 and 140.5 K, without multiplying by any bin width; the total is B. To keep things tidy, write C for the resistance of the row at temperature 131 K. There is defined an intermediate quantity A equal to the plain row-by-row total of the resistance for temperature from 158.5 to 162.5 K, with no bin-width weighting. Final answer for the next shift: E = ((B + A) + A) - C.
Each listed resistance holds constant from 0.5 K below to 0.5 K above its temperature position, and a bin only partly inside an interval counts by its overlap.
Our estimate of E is 1794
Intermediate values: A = 655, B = 653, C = 169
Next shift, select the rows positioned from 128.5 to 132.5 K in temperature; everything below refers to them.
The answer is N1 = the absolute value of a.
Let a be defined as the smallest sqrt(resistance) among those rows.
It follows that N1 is 12.8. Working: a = 12.8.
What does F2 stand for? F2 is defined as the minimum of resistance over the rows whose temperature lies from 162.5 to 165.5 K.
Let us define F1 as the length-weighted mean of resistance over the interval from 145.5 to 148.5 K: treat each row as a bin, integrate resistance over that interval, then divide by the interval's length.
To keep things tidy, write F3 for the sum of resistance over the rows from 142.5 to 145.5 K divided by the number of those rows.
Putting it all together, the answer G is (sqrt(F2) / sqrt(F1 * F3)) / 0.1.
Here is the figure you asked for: 0.731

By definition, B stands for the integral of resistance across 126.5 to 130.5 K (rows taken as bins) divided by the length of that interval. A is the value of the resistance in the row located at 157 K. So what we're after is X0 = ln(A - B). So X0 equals 1.6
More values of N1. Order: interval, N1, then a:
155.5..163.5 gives 12.4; 12.4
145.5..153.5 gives 12.8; 12.8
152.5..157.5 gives 12.8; 12.8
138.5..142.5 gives 12.6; 12.6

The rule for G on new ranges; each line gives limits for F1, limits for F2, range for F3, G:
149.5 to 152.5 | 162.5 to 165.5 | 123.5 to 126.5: 0.718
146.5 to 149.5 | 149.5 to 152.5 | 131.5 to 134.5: 0.792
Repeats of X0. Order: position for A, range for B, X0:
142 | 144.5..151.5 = -1.9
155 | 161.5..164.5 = 2.8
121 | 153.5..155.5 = -0.7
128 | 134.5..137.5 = 1.8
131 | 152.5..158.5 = 0.3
